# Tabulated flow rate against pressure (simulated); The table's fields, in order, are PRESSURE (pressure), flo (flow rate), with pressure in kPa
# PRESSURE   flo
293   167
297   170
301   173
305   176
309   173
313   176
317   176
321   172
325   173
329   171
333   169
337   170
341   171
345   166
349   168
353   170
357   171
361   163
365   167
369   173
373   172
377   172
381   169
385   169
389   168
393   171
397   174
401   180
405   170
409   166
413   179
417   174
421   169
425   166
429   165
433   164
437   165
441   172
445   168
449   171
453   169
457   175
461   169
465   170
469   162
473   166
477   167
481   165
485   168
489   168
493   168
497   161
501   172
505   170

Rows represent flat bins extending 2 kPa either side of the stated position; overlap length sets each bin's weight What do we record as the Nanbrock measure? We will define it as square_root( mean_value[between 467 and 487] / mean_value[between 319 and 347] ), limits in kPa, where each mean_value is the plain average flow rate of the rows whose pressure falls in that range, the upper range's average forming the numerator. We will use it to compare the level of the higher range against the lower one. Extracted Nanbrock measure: 0.99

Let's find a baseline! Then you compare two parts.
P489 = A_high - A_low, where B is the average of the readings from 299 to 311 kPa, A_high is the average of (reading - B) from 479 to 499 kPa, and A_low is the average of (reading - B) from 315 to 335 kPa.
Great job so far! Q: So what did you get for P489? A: -6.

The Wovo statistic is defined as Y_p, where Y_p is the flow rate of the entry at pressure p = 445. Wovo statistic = 168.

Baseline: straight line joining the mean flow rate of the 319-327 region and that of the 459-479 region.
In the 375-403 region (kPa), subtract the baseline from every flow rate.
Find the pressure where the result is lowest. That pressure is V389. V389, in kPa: 389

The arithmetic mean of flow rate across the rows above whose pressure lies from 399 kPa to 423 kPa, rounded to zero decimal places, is 173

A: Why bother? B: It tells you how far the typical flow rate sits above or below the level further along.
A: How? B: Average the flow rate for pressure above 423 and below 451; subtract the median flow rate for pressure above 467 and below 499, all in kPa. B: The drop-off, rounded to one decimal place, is 0.8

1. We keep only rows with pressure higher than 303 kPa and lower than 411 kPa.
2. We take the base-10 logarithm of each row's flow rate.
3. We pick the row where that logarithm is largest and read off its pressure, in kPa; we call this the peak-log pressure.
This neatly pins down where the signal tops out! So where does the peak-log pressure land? 401 kPa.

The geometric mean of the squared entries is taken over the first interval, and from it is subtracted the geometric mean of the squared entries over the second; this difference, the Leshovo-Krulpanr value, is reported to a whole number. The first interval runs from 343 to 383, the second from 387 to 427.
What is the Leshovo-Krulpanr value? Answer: -873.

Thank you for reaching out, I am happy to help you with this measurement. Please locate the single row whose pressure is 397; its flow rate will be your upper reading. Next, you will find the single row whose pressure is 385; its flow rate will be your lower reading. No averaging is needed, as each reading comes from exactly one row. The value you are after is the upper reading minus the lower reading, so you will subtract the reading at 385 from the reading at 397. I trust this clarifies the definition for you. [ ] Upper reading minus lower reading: 5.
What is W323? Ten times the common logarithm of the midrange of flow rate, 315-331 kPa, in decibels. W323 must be 22.39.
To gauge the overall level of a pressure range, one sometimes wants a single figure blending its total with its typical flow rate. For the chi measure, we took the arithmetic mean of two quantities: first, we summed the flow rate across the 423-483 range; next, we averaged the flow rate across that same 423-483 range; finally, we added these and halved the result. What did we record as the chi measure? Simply 1341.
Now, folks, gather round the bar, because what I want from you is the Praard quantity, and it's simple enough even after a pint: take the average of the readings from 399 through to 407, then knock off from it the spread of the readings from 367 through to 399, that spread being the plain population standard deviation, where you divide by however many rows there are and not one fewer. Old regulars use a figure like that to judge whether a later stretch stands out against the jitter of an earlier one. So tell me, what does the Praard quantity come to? 173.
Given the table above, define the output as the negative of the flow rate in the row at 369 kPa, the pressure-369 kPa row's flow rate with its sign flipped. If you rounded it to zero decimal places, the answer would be -173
